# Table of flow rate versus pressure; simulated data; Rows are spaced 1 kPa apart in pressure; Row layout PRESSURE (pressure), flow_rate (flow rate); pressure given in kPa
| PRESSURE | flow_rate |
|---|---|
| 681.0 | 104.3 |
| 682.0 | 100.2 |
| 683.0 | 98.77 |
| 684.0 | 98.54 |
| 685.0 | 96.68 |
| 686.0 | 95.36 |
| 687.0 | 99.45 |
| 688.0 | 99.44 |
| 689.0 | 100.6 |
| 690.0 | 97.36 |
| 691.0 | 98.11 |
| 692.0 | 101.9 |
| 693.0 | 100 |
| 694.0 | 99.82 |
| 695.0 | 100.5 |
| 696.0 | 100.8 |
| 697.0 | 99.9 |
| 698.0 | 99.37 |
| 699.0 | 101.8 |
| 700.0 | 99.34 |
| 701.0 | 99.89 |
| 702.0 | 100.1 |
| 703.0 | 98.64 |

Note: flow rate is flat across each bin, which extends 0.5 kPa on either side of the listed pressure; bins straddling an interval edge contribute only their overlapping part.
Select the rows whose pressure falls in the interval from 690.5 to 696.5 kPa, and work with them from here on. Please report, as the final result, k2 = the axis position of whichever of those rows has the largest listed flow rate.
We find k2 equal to 692.0 kPa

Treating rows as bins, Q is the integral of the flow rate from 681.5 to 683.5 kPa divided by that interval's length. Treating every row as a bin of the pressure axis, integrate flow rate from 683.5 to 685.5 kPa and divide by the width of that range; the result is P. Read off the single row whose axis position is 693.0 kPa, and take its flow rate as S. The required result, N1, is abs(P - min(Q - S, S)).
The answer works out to 98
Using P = 98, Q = 99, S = 100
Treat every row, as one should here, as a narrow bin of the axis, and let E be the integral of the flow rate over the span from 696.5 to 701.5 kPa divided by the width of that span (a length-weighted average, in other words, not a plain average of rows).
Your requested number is 100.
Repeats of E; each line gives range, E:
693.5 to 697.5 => 100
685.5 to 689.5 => 99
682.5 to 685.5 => 98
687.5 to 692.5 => 99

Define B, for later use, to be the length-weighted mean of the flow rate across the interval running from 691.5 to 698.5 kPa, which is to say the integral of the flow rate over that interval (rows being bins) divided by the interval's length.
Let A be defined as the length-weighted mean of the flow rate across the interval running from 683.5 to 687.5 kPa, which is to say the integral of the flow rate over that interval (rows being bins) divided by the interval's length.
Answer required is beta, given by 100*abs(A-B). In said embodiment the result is 282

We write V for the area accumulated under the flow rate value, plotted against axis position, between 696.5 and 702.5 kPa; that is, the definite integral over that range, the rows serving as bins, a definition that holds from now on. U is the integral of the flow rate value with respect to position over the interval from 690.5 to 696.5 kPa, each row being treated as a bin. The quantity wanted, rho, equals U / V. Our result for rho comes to 1.00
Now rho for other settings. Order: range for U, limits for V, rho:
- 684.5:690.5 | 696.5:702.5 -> 0.98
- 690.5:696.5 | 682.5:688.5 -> 1.02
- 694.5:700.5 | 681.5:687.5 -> 1.02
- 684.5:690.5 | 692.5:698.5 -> 0.98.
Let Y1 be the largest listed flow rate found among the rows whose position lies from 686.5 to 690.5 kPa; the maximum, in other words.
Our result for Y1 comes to 100.6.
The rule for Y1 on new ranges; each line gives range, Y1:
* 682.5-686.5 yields 98.77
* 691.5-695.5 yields 101.9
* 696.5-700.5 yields 101.8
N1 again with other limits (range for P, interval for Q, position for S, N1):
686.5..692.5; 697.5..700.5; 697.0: 99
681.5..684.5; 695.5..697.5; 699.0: 101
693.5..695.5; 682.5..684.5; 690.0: 99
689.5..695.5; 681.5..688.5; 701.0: 101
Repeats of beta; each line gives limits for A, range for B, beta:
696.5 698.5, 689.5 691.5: 190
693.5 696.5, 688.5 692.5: 88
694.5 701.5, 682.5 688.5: 219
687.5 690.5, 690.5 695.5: 93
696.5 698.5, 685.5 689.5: 92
